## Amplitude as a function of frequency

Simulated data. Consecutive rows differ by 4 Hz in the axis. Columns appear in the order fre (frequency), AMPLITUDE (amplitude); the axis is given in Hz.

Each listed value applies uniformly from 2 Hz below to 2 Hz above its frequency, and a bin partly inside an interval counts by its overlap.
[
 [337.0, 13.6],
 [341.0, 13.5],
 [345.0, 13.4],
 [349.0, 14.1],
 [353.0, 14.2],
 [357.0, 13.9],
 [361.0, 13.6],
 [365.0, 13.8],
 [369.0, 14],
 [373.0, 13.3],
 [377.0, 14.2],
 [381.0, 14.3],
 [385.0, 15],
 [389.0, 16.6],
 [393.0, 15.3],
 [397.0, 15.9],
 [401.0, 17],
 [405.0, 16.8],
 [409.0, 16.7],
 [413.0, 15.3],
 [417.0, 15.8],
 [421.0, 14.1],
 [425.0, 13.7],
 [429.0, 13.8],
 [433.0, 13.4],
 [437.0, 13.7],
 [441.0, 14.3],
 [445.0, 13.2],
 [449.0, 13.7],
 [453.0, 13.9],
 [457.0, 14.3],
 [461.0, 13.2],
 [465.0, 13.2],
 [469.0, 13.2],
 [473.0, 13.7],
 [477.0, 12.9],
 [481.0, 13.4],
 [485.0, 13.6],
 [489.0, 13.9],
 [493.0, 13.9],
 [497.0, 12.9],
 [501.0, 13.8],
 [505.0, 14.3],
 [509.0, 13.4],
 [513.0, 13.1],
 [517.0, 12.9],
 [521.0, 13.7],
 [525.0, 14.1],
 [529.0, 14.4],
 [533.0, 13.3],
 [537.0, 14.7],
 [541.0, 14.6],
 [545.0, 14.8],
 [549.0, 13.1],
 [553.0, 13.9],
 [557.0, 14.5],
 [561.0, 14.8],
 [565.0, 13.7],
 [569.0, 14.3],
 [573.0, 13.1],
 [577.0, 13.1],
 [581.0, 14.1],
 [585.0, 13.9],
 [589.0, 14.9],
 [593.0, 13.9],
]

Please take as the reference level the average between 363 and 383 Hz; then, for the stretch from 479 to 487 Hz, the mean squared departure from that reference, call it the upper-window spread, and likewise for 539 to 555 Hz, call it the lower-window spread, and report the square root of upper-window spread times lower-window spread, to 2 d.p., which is 0.30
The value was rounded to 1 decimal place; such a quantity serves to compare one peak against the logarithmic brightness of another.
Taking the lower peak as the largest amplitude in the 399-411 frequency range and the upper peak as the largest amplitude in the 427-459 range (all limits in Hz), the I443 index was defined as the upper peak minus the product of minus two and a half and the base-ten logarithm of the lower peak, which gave 17.4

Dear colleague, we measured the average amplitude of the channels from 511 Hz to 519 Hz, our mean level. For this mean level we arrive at 13.0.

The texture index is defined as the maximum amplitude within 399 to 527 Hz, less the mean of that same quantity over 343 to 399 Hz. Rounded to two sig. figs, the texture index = 2.6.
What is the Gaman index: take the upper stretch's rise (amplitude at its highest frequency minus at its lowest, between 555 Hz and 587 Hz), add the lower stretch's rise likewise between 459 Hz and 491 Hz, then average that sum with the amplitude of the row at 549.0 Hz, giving 6.6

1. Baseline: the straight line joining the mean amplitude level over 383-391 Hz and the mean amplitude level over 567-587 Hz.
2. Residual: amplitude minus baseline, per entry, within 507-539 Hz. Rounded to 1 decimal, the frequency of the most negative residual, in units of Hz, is 517.0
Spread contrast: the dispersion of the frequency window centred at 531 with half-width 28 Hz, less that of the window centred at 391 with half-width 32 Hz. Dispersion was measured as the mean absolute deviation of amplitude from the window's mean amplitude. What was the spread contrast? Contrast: -0.5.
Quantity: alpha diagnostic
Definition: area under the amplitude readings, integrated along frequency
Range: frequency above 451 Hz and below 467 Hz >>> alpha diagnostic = 218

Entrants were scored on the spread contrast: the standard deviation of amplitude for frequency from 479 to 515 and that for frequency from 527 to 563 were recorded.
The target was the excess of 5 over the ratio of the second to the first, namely 3.52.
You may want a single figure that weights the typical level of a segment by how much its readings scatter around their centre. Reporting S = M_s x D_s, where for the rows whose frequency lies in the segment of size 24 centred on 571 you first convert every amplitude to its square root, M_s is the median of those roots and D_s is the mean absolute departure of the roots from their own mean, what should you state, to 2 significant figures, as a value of 0.28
